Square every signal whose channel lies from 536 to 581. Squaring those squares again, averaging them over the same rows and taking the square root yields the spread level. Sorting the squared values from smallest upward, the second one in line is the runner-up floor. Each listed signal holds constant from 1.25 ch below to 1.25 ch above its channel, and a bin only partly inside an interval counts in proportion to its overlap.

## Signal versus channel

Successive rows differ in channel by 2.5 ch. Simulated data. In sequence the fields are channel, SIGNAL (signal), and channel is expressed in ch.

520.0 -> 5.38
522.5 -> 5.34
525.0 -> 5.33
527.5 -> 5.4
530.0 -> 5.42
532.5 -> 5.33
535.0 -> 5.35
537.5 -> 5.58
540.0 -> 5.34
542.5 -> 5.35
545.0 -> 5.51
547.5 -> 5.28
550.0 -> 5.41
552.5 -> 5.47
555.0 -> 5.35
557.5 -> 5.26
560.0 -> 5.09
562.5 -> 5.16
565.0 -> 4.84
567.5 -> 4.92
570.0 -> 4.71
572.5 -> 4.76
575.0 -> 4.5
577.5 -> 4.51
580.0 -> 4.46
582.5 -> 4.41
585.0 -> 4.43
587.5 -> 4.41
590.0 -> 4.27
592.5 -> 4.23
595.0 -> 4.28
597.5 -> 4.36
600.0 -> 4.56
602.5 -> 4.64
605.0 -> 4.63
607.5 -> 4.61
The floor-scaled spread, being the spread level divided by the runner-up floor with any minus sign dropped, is 1.29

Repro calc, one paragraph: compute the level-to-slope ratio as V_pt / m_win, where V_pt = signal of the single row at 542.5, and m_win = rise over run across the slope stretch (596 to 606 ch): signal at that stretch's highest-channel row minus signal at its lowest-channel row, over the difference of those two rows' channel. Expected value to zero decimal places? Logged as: 149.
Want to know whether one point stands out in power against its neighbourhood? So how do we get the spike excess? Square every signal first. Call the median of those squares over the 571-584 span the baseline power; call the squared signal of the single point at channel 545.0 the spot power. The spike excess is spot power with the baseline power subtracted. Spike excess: 10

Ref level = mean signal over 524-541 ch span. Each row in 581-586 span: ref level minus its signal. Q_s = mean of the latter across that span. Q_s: 0.97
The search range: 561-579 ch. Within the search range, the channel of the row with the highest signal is 562.5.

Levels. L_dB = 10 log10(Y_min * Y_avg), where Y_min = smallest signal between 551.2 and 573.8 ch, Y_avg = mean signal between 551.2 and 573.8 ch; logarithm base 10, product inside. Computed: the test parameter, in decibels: 13.8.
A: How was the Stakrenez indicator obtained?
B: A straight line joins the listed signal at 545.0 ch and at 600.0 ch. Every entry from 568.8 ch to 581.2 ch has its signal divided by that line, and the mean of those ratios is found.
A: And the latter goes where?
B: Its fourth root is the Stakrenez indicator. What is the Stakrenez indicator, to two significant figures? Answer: 0.98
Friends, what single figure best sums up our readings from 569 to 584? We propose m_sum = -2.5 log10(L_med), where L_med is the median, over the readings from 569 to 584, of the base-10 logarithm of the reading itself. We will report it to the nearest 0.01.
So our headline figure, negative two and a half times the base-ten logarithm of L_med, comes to 0.46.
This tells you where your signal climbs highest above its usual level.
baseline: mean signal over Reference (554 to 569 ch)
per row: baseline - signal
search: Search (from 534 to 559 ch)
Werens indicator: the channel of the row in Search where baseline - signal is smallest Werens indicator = 537.5 ch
